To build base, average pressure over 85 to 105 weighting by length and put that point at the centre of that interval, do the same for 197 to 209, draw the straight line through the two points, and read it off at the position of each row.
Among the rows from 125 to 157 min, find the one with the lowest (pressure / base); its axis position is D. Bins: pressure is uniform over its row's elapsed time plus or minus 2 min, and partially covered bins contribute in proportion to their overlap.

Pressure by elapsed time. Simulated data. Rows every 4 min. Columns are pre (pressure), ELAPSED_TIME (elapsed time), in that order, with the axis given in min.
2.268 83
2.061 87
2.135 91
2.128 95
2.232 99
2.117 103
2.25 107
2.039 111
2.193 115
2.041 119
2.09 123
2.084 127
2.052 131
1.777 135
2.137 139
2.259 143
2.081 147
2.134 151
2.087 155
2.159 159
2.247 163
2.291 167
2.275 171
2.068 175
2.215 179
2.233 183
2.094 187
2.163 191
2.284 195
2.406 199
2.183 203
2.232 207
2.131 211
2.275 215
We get 135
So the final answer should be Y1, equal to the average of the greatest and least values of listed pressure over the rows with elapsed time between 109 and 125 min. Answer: 2.12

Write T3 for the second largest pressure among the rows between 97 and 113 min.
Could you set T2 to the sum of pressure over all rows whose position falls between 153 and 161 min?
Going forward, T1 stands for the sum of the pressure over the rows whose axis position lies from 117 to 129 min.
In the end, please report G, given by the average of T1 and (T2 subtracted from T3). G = 2.10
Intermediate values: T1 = 6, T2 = 4.2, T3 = 2.232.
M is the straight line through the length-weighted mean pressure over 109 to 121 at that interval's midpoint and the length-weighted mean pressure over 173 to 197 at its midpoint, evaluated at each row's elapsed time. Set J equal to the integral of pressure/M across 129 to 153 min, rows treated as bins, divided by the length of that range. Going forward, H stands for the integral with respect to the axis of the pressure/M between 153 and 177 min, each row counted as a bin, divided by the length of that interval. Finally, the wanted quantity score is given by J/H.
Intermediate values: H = 1.02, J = 0.98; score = 0.96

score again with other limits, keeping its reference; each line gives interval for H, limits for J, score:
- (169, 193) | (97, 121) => 1.03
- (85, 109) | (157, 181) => 0.98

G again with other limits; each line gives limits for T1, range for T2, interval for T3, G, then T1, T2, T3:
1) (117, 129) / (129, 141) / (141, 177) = 1.26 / 6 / 6.0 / 2.275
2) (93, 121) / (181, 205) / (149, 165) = 1.90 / 15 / 13.4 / 2.159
